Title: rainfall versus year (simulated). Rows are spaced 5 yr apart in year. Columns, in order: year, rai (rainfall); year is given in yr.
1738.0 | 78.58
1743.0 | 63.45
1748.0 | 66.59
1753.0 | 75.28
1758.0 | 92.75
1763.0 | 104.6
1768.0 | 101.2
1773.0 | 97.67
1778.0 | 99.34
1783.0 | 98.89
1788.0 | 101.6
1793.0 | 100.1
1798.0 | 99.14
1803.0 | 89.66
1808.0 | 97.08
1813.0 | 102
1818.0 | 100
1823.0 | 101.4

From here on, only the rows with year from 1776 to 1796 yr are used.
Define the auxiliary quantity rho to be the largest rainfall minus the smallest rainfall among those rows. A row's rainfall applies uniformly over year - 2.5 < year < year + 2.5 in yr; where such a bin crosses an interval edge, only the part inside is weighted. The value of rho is 3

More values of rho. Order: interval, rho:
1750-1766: 29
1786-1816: 12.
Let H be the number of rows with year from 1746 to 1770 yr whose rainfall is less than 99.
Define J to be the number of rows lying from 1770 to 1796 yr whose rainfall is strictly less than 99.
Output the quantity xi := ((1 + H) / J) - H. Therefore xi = -1.0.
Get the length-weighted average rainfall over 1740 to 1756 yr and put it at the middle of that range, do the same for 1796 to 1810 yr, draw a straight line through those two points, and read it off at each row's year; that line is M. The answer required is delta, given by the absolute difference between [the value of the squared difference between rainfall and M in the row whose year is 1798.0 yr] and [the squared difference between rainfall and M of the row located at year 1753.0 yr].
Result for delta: 29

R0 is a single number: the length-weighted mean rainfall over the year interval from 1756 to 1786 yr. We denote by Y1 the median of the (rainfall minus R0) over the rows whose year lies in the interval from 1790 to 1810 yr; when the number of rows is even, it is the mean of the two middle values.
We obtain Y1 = -1.1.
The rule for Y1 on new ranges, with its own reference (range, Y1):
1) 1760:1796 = 0.9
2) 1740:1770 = -15.2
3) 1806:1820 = 0.8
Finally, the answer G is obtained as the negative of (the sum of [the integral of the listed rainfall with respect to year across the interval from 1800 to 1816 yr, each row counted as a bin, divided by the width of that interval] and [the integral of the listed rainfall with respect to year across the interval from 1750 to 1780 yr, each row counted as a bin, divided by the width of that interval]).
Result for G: -191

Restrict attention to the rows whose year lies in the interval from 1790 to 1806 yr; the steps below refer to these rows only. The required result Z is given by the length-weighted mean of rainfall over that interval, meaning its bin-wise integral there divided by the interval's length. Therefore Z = 96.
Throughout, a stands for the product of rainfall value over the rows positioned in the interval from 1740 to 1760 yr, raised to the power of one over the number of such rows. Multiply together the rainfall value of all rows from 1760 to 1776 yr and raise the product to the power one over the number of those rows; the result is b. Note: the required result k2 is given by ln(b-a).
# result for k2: 3.3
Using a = 74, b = 101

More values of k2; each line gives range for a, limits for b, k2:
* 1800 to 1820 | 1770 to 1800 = 0.9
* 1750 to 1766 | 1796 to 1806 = 1.4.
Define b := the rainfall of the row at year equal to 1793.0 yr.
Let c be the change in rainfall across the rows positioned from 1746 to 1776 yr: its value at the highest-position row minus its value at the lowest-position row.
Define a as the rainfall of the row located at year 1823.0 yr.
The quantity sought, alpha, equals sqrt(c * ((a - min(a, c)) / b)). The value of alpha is 4.7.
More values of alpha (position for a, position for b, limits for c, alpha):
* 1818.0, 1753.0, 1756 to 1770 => 3.2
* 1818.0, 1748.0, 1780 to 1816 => 2.1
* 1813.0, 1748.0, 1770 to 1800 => 1.5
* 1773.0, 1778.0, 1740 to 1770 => 4.8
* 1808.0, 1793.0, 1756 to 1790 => 2.8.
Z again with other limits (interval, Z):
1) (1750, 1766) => 90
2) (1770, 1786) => 99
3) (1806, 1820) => 100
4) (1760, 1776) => 101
